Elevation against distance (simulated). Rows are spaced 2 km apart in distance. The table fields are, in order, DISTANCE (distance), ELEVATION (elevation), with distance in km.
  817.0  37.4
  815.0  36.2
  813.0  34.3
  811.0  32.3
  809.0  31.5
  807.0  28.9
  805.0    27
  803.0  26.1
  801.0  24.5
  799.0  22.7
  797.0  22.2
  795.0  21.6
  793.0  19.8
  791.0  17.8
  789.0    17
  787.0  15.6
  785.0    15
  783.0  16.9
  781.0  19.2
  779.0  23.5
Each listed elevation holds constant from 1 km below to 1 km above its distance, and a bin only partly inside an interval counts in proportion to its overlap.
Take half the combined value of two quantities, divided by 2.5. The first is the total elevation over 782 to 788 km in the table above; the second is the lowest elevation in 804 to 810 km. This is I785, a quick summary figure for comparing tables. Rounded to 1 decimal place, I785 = 14.9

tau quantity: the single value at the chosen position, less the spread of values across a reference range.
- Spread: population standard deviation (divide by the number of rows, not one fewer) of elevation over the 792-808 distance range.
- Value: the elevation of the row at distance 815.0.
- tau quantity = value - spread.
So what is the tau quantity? 33.3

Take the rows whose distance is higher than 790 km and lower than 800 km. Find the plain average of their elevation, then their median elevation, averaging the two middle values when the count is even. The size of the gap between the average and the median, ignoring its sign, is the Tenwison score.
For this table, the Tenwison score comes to 0.8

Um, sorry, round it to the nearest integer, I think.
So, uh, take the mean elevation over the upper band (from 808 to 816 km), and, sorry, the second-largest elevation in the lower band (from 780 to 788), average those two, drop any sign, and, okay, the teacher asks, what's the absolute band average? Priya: 25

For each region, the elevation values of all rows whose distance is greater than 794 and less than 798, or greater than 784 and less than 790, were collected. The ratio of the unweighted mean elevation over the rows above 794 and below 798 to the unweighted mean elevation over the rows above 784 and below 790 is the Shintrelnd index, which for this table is 1.38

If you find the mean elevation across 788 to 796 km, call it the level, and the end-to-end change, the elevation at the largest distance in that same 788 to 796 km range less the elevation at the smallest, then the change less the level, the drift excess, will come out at -14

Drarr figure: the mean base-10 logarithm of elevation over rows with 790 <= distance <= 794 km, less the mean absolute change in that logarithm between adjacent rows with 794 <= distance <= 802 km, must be 1.26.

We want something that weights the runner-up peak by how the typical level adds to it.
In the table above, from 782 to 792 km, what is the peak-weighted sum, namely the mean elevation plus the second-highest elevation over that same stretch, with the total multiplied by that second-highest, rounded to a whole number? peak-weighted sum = 569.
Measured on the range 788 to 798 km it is 892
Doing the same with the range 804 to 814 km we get 2038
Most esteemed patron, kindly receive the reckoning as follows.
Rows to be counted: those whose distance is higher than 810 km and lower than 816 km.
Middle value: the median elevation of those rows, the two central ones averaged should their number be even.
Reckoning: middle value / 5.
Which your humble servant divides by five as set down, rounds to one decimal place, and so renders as 6.9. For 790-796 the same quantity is 4.0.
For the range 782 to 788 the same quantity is 3.1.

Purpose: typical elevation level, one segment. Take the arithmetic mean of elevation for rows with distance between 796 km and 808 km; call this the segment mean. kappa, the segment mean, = 25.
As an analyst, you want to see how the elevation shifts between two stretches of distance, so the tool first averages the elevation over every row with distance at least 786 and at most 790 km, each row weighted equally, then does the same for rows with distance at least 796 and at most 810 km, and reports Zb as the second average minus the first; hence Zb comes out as 9.8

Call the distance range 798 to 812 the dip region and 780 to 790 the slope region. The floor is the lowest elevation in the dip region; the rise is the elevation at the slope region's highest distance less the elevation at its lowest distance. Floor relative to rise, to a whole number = -10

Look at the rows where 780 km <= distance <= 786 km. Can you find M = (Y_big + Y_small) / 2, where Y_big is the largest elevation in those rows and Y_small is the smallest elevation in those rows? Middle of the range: 17.1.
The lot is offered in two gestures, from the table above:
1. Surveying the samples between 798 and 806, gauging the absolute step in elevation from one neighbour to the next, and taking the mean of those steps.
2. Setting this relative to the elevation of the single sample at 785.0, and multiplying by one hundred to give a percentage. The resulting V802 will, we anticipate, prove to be 9.6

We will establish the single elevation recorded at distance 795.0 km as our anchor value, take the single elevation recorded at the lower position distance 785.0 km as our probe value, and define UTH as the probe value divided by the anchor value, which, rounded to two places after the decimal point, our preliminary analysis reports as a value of 0.69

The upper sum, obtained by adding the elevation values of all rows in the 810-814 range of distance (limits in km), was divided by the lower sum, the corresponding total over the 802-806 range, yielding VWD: 1.3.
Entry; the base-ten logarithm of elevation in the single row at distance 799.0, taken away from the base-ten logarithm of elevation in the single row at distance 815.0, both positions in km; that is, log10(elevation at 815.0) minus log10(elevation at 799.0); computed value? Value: 0.20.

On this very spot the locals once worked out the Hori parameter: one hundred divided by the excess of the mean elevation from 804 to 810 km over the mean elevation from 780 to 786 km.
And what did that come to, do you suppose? 8.3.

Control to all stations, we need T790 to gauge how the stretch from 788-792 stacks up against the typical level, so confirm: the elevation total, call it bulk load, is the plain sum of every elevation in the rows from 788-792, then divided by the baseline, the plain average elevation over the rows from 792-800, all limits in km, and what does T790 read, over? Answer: 1.6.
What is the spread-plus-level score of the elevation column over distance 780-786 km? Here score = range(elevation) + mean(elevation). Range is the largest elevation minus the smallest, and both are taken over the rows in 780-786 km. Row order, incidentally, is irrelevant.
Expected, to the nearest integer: 21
